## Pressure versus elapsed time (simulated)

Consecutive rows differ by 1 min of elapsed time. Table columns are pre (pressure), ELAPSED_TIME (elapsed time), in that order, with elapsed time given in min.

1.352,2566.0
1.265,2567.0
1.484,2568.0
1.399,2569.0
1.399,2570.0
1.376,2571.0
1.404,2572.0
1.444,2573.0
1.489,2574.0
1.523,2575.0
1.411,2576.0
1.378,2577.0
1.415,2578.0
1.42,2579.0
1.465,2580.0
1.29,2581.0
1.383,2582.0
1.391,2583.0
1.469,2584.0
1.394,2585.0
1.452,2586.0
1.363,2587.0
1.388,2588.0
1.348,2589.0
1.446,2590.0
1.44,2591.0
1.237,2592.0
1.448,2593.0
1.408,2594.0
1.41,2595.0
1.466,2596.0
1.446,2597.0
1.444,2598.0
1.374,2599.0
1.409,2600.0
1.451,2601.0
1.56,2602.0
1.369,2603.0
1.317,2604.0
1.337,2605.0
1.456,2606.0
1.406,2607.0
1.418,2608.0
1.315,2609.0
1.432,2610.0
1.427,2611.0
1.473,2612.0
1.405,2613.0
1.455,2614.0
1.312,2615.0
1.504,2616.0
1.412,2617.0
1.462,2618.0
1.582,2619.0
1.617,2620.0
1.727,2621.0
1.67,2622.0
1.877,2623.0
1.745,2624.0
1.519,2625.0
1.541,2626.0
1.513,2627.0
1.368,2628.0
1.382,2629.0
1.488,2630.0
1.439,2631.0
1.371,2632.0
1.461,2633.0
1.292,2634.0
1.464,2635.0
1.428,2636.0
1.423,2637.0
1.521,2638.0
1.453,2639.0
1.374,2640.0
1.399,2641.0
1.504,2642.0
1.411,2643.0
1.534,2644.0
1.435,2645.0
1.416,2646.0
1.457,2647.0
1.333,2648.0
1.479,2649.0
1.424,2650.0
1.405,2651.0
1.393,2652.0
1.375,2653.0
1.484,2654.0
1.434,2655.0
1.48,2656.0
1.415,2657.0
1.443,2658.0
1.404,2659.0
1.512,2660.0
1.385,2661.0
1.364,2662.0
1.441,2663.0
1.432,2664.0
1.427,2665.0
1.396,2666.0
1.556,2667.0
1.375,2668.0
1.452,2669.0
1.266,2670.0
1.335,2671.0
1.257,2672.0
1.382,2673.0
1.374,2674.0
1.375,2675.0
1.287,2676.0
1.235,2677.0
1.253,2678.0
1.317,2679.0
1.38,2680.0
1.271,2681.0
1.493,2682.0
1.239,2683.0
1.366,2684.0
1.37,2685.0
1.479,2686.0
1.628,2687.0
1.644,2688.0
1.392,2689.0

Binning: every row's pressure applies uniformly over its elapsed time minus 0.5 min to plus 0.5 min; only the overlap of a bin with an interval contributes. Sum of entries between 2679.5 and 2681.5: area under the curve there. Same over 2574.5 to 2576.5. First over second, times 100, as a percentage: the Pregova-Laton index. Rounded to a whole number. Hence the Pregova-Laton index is 90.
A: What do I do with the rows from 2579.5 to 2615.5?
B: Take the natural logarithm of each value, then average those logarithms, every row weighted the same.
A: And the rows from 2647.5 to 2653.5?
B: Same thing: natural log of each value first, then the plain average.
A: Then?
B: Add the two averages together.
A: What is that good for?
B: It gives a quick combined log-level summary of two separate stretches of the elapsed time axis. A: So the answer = 0.677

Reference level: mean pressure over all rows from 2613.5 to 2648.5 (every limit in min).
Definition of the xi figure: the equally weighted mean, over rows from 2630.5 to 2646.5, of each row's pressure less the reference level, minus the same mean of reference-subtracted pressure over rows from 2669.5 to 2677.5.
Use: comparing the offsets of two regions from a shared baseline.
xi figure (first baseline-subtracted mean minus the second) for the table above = 0.12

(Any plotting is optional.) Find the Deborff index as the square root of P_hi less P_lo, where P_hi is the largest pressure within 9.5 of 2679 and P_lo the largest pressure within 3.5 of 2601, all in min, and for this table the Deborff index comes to 0.29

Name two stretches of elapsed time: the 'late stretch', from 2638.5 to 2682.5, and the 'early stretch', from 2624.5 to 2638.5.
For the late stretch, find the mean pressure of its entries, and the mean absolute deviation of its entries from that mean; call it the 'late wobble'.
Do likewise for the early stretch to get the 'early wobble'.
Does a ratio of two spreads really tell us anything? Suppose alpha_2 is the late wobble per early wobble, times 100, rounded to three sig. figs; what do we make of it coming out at 101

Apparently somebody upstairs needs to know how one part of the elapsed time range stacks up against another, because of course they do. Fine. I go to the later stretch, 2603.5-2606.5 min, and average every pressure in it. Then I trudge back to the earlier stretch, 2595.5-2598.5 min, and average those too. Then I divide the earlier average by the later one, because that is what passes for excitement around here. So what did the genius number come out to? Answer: 1.060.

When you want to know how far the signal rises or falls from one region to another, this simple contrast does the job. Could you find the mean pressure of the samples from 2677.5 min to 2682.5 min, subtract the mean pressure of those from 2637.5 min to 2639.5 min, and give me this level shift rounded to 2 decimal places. -0.14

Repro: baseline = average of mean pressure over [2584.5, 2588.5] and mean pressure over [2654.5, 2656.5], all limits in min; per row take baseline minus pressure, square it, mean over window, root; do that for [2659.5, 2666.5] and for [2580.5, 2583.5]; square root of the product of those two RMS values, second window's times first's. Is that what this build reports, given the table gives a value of 0.062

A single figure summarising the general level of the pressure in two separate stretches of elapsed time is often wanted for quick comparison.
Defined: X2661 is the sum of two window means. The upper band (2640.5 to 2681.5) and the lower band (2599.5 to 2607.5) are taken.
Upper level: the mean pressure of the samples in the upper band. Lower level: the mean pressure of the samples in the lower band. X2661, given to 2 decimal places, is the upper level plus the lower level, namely 2.81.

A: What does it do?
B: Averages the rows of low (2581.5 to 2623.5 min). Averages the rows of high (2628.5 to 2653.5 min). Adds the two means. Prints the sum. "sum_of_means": 2.87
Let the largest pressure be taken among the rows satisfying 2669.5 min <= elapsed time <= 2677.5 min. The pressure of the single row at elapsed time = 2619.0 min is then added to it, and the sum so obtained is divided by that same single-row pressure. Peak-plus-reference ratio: 1.874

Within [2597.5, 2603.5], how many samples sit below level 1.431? 3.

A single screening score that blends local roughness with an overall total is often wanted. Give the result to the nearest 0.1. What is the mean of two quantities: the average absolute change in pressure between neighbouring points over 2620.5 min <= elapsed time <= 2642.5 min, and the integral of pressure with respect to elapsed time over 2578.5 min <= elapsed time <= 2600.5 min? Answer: 15.5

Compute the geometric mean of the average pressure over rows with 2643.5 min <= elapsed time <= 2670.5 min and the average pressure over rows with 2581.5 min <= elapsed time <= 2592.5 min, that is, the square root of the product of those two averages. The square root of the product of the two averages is 1.41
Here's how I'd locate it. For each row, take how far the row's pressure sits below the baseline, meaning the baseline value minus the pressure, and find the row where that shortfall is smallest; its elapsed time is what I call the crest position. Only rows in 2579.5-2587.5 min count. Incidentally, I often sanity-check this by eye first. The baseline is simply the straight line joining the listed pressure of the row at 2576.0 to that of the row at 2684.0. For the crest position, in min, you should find 2584.0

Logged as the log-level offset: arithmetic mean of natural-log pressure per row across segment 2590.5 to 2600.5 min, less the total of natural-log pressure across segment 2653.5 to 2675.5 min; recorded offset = -7.2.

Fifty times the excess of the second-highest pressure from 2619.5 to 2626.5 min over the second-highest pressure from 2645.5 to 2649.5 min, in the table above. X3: 14.4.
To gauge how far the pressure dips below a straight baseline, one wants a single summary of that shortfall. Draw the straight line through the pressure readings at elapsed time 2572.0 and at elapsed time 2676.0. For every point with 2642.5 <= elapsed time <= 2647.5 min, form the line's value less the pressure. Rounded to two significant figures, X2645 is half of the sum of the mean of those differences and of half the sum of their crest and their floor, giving -0.14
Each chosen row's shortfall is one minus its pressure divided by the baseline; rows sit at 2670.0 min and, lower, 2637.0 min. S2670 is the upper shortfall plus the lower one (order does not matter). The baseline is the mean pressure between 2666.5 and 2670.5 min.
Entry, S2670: 0.096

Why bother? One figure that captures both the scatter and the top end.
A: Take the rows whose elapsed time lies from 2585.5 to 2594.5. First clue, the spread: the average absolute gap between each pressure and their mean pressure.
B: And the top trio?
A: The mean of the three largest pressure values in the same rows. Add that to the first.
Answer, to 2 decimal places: 1.50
